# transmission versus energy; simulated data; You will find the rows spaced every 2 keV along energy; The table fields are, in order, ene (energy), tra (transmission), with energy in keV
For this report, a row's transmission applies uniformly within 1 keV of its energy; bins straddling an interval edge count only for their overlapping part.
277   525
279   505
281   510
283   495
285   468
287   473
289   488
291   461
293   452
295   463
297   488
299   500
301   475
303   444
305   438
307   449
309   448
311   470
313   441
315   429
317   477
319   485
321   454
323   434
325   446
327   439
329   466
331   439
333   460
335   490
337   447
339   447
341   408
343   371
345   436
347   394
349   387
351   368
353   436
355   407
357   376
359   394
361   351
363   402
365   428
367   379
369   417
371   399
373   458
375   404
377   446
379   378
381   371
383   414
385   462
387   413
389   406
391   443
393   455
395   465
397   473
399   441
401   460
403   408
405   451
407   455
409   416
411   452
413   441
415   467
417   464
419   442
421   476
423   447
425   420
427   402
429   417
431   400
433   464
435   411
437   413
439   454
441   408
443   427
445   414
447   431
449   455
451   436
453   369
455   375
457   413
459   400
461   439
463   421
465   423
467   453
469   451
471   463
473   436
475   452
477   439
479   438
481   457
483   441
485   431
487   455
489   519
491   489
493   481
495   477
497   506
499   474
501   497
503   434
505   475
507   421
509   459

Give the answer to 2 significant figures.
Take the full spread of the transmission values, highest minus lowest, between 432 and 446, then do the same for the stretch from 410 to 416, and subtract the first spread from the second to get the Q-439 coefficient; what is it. -30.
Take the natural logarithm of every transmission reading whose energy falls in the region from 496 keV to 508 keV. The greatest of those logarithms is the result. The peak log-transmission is 6.23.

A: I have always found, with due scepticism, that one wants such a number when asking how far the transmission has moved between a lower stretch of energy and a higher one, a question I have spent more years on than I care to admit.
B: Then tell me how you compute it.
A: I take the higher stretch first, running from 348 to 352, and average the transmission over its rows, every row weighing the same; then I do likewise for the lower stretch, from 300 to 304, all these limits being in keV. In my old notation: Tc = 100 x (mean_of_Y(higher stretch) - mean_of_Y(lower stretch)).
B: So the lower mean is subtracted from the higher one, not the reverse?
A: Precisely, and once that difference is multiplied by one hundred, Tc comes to -8200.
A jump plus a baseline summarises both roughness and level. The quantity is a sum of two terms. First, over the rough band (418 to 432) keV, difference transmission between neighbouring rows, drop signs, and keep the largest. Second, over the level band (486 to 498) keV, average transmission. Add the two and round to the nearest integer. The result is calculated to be 522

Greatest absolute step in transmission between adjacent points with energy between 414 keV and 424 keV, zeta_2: 34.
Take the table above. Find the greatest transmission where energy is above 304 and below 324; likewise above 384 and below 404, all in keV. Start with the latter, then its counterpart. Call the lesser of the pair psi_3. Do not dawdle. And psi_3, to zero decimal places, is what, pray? 473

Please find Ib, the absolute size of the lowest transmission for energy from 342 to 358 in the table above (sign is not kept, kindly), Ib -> 368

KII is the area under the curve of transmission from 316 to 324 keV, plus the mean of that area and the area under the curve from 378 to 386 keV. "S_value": 7175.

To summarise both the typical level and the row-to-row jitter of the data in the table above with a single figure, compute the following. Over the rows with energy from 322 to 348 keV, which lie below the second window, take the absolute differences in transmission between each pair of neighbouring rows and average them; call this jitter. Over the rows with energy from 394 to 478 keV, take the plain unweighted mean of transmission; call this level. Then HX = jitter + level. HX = 464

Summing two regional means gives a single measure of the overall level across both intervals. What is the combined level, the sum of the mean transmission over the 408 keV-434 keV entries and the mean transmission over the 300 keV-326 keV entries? 892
